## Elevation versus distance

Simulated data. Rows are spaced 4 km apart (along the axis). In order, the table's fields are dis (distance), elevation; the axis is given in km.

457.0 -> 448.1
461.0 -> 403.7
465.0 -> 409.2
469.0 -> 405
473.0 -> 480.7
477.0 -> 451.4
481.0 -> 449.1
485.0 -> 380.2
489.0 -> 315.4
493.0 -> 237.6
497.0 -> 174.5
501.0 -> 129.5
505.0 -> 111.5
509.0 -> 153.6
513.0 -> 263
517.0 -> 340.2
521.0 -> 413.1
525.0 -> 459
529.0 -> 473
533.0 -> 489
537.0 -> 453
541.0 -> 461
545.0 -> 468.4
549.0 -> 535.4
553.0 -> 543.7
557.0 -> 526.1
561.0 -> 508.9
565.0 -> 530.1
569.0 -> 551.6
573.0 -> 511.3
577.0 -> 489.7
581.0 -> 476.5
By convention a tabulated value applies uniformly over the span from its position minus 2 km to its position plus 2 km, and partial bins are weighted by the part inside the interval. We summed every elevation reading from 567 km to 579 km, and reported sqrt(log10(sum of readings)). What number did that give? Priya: 1.79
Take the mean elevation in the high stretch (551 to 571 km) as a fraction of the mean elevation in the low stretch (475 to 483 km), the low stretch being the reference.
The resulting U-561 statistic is 1.18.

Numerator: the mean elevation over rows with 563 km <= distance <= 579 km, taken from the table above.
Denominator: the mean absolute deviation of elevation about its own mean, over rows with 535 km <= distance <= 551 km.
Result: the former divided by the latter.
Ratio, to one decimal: 18.6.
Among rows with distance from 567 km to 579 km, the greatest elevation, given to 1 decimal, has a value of 551.6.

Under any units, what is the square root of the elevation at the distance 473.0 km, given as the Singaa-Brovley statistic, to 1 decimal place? 21.9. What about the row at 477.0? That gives 21.2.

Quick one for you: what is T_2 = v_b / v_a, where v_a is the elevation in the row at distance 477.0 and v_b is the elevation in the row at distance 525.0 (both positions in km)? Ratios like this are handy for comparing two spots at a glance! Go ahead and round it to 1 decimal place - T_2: 1.0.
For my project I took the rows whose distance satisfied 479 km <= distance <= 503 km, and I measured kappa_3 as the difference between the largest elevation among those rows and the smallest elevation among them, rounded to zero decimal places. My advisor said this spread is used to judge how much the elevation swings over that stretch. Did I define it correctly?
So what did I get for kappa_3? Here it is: 320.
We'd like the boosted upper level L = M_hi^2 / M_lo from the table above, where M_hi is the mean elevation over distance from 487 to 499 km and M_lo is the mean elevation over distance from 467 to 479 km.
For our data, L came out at 132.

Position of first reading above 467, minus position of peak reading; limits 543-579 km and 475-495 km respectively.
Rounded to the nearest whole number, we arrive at 68 km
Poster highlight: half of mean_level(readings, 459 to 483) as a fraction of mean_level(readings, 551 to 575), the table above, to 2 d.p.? 0.41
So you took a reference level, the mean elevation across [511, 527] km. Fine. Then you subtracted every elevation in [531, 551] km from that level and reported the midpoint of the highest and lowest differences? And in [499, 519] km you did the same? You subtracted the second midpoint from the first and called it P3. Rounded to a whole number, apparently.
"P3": -268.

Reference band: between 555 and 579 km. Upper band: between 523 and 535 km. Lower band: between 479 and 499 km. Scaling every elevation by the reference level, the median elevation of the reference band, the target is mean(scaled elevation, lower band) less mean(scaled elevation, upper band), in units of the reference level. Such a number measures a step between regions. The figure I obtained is -0.31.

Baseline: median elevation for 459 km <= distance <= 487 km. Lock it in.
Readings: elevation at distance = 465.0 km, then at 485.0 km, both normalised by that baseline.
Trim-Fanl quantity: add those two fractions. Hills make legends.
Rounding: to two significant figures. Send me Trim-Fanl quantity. 1.9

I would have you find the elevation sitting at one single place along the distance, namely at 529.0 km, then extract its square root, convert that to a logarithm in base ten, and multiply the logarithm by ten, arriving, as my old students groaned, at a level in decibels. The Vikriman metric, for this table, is 13.4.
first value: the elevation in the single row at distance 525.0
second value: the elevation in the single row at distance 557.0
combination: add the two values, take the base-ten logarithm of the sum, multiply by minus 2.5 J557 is -7.48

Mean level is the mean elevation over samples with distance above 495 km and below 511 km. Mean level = 142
